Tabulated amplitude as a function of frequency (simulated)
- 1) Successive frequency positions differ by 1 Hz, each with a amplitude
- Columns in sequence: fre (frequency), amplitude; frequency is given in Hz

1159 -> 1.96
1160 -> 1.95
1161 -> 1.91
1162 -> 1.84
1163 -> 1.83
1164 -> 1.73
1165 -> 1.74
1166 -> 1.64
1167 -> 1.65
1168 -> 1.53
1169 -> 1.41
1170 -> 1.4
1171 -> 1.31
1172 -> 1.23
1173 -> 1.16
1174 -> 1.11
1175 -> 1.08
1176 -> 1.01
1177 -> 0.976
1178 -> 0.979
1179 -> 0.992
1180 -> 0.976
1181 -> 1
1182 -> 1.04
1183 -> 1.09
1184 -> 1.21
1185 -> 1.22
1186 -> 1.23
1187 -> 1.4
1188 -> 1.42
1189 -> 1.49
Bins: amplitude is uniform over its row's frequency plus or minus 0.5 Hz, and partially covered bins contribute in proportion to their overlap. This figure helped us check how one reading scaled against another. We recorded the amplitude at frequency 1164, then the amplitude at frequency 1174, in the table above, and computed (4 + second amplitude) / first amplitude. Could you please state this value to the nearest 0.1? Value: 3.0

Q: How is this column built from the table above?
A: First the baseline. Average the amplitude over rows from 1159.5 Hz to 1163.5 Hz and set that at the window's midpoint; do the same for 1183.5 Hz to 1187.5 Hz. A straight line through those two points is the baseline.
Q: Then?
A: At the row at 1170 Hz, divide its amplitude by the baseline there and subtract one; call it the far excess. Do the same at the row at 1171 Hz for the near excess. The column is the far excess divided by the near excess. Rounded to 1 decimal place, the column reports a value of 0.8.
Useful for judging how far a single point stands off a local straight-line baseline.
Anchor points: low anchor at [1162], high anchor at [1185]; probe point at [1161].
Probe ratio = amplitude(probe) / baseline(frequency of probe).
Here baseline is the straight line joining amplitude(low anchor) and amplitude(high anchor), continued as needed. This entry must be 1.02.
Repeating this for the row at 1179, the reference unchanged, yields 0.72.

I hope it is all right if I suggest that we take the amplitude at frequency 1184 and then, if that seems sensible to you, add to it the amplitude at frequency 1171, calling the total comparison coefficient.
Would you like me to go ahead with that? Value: 2.5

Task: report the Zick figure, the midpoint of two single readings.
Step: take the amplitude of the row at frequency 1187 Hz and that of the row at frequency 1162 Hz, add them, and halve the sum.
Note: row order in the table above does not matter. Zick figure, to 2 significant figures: 1.6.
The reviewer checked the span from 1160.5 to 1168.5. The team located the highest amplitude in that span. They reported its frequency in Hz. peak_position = 1161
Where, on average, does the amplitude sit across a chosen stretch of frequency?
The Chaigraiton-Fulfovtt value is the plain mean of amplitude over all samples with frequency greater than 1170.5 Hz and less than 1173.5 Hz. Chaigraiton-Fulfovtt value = 1.2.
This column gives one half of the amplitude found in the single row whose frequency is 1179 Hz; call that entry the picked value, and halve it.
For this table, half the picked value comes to 0.50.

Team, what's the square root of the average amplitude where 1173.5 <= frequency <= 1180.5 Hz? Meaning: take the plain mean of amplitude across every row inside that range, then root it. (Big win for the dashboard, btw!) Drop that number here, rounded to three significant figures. 1.01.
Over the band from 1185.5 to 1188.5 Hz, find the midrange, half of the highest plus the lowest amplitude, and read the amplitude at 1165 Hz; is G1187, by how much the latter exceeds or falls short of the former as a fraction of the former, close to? 0.3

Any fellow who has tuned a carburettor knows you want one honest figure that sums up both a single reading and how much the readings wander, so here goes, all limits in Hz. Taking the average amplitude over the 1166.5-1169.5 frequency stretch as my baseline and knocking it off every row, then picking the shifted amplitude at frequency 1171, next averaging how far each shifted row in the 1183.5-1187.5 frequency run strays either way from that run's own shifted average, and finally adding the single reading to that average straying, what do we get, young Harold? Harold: -0.15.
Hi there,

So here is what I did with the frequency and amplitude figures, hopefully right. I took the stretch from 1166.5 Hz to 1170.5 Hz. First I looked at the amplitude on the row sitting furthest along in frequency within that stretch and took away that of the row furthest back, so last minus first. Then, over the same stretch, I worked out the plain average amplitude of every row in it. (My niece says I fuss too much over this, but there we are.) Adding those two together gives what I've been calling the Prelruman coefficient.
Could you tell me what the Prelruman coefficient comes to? 1.25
